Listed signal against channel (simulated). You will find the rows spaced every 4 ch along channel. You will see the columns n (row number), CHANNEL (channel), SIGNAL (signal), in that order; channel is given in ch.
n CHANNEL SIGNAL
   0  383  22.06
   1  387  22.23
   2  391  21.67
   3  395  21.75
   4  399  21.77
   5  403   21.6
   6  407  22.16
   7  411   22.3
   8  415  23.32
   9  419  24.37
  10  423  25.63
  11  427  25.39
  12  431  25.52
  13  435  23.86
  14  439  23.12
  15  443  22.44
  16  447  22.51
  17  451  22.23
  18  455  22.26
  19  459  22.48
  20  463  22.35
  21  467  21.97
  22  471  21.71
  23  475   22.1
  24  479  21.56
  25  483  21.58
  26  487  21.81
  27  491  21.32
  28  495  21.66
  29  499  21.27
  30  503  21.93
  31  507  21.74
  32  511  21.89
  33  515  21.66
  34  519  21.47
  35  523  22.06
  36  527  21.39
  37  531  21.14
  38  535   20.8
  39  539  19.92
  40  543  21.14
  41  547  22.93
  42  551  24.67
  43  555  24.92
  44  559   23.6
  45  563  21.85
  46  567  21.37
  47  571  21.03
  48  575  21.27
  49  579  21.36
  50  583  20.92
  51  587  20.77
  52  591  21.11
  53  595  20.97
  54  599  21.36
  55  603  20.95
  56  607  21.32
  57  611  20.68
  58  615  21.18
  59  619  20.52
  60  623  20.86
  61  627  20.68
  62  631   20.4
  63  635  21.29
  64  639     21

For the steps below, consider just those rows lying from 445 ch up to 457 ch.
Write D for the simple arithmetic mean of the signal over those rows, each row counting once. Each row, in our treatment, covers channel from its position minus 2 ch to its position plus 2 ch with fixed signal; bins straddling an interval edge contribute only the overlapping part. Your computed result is 22.3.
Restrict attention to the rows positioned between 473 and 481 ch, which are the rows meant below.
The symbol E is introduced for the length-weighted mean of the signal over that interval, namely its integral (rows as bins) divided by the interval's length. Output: 21.8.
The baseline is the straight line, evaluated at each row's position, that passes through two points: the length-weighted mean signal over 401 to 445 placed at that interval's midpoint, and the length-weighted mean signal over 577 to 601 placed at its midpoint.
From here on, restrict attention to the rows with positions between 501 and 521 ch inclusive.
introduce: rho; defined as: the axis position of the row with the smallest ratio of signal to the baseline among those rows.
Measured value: 519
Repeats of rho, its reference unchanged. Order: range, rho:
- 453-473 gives 471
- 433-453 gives 451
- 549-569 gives 567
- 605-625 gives 619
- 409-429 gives 411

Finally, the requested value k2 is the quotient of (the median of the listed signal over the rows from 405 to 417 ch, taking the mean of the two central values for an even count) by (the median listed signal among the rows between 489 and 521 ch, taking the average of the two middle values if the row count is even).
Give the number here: 1.03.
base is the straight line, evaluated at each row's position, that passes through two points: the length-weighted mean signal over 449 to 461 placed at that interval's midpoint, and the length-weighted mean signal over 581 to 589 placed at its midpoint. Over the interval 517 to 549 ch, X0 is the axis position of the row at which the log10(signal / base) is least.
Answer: 539 ch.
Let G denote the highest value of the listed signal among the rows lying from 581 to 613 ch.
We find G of 21.36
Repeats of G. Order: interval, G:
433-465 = 23.86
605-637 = 21.32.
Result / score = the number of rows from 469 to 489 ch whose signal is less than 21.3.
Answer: 0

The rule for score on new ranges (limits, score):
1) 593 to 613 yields 3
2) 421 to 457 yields 0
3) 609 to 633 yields 6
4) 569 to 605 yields 7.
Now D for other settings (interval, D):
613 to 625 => 20.9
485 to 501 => 21.5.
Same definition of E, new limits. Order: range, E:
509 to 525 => 21.8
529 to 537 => 21.0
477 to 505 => 21.6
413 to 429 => 24.7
